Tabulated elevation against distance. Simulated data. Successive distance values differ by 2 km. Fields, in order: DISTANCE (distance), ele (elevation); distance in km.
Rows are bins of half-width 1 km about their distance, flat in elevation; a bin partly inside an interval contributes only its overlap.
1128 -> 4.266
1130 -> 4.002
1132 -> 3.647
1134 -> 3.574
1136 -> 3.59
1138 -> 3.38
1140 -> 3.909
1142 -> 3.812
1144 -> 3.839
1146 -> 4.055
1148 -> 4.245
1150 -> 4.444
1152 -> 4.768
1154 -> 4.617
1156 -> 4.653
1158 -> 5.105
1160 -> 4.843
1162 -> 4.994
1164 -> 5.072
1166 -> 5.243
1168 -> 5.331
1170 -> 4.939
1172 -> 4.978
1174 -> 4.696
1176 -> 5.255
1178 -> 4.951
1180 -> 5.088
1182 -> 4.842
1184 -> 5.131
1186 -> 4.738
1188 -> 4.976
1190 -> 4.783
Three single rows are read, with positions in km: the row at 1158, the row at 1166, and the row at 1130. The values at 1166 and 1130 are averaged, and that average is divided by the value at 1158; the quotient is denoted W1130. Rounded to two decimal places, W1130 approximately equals 0.91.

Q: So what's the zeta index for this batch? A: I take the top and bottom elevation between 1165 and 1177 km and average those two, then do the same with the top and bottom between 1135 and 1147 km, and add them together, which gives 8.73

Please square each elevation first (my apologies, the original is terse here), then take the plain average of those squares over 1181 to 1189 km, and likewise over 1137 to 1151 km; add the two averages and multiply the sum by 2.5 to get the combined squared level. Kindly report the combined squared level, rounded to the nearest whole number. 100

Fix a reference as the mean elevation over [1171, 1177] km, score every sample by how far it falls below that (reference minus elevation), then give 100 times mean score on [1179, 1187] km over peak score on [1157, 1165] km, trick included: 20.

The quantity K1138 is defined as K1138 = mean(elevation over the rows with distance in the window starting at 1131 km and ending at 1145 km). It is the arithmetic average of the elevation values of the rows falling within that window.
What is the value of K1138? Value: 3.68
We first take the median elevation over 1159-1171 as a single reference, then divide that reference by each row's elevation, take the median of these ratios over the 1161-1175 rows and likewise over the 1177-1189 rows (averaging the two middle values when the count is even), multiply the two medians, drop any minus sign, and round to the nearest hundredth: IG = 1.02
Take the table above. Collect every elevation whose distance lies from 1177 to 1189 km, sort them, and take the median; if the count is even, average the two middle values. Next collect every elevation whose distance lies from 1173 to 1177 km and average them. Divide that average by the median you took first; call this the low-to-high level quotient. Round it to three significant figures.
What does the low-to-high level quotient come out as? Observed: 1.00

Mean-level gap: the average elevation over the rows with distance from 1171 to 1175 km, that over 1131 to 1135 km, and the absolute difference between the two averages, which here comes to 1.23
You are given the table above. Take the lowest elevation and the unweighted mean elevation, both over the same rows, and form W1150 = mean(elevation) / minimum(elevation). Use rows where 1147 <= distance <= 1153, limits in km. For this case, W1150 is 1.06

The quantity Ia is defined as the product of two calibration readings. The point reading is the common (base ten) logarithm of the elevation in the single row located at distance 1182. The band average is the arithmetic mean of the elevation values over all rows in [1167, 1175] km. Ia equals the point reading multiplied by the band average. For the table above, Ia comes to 3.4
